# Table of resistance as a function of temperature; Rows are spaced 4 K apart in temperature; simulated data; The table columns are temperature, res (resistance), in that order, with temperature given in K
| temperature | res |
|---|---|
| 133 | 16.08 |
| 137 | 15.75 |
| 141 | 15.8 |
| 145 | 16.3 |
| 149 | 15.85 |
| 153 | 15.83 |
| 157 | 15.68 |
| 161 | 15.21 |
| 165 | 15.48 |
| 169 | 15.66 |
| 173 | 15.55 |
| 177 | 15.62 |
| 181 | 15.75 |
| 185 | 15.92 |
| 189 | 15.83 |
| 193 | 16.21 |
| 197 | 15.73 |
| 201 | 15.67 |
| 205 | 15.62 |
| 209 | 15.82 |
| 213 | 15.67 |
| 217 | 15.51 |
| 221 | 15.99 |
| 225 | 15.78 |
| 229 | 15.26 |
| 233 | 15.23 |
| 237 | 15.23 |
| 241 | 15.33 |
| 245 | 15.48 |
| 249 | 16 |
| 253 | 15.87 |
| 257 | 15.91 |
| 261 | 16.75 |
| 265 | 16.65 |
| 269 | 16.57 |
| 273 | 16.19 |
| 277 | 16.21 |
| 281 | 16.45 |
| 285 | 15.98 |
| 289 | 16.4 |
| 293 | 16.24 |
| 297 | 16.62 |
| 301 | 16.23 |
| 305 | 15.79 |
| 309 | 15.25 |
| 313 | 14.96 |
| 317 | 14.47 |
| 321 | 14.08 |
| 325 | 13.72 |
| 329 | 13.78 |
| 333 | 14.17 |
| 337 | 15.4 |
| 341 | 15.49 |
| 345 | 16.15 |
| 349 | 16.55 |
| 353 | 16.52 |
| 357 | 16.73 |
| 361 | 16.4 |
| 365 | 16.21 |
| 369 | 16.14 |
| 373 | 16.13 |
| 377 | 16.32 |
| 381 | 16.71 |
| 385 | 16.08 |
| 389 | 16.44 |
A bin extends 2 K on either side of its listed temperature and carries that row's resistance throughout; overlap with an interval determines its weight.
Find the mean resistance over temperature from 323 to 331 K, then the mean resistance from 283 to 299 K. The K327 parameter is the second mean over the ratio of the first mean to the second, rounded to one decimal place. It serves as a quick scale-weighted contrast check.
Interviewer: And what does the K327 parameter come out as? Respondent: 19.3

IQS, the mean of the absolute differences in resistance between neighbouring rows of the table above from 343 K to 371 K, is 0.205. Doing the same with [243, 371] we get 0.334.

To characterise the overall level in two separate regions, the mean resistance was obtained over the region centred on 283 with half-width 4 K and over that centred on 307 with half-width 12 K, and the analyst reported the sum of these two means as 31.8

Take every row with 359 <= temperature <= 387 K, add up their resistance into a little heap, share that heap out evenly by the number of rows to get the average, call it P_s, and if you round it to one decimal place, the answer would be 16.3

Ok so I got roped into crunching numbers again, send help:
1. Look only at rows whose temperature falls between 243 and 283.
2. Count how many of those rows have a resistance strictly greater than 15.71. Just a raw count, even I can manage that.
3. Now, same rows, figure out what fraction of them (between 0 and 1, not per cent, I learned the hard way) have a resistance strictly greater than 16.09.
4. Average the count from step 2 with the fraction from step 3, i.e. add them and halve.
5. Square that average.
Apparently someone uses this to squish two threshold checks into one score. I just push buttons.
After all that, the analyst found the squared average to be 23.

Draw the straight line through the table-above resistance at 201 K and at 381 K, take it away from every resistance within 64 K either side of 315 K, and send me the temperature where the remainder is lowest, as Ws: 325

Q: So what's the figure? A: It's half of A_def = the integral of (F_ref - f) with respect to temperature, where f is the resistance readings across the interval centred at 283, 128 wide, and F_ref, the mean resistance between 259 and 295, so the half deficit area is 49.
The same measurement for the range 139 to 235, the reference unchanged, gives 32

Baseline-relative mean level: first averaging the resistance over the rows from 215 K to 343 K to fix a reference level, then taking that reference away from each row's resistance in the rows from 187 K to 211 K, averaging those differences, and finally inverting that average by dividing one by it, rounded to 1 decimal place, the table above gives 4.5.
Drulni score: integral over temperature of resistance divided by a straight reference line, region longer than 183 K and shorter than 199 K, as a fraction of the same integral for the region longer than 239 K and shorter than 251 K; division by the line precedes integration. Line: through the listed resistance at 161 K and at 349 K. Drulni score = 1.4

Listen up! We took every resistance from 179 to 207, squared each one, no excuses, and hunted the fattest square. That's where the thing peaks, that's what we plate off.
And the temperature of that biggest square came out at 193 K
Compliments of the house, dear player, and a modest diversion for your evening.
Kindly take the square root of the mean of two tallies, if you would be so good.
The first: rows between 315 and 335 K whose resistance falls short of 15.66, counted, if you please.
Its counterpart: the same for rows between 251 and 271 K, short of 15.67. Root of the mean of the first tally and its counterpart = 1.6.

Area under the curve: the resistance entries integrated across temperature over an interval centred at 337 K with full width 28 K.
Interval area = 421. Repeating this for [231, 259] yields 436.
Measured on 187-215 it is 442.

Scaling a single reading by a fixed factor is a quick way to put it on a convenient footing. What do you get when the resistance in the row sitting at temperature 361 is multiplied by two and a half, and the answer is 41.0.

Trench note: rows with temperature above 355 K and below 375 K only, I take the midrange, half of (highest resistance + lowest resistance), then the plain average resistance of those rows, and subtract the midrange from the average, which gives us -0.11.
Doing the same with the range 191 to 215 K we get -0.13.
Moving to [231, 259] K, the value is -0.04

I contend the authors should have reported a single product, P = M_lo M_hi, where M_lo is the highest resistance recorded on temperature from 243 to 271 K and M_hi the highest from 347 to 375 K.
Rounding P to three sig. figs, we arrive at 280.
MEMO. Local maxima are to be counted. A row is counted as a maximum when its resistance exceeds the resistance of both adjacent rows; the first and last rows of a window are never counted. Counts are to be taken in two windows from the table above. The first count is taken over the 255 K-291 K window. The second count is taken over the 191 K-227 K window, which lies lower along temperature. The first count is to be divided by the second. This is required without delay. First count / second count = 1.0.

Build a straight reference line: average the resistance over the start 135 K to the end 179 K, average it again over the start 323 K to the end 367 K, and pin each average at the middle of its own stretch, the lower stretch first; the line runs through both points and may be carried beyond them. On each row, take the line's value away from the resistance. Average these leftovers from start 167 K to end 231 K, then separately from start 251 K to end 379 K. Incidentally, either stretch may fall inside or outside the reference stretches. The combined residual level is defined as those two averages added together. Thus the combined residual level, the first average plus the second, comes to 0.30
